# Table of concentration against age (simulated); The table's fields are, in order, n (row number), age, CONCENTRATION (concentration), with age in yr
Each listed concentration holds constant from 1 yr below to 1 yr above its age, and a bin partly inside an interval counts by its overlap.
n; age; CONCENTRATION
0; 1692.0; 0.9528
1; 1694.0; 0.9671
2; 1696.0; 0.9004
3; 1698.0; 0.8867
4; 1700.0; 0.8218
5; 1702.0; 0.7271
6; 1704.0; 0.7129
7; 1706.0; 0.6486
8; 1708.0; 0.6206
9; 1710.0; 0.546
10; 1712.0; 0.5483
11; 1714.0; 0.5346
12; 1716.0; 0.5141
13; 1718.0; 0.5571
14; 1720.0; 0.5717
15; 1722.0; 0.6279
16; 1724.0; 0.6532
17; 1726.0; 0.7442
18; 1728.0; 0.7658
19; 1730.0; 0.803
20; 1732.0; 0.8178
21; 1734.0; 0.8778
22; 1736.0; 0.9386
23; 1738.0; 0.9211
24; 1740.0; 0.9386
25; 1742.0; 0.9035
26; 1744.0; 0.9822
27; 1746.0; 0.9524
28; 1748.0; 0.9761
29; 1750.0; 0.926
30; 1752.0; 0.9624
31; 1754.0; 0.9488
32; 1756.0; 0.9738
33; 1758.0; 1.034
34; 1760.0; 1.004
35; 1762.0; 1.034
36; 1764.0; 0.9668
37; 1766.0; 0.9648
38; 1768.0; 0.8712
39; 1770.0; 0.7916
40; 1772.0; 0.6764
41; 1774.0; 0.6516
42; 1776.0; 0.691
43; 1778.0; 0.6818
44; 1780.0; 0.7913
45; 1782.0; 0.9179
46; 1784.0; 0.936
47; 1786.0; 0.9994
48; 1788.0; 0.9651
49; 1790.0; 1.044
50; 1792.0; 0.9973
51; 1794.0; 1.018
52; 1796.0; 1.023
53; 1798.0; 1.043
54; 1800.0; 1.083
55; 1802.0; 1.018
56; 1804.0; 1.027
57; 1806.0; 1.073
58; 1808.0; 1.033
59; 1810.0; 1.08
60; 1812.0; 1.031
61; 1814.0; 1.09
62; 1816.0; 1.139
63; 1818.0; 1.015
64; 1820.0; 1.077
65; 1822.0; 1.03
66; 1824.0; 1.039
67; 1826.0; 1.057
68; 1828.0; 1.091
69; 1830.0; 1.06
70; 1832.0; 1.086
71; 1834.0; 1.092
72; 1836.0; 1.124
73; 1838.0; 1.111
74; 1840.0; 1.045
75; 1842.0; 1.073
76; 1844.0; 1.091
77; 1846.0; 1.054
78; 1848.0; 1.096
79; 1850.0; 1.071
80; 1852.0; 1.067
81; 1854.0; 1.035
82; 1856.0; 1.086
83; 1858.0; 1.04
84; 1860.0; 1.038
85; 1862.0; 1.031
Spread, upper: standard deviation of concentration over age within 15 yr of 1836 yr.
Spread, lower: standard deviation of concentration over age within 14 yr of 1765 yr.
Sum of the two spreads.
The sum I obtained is 0.17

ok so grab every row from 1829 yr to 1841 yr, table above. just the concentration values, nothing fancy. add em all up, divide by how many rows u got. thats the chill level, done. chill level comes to 1.09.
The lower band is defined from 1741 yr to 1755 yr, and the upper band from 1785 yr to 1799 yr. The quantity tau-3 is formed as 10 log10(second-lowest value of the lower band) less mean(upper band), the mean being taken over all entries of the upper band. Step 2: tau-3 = -1.35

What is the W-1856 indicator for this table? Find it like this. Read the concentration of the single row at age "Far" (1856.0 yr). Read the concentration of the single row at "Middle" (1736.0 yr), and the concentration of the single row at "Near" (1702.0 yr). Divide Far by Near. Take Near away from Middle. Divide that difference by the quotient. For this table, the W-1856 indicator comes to 0.14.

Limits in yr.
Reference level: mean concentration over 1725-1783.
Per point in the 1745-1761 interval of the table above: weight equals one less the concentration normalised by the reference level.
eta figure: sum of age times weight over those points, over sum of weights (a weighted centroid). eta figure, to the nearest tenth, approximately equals 1754.1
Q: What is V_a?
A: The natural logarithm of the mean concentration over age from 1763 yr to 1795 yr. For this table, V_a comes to -0.14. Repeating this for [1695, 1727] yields -0.41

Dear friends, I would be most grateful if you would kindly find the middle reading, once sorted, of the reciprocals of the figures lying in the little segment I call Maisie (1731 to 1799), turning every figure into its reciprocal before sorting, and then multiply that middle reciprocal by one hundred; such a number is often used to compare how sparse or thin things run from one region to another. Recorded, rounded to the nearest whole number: 105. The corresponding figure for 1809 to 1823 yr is 93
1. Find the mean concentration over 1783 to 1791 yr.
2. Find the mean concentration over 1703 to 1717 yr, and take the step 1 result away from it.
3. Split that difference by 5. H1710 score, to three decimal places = -0.079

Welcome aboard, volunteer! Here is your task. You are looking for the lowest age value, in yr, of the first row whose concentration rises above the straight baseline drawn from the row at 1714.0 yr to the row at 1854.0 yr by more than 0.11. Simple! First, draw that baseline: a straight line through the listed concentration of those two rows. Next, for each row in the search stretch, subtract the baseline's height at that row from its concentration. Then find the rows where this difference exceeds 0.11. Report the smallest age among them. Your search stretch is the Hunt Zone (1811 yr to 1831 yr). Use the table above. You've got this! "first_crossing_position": 1812.0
